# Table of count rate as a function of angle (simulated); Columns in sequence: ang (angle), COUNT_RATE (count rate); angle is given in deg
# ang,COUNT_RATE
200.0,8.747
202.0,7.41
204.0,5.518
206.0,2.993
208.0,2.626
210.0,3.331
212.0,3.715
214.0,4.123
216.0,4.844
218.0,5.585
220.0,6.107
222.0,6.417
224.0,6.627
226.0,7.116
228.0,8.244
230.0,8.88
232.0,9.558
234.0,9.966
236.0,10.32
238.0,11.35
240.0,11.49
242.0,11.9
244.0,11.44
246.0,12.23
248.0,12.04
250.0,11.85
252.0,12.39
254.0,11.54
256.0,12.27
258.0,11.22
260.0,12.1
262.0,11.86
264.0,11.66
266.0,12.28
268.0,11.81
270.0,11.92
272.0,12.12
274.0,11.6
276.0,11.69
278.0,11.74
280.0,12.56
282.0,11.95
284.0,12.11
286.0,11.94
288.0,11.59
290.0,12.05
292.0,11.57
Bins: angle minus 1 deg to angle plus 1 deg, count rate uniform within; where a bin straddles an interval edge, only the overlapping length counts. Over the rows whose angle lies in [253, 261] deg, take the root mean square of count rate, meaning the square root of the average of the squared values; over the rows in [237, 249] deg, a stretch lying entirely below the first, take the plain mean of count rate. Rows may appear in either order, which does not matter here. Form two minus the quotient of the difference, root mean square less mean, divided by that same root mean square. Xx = 2.00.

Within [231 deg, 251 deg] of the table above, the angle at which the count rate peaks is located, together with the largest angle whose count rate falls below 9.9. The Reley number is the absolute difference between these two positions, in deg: 14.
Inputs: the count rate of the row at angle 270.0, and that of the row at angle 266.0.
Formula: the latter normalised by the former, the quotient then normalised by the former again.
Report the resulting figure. 0.0864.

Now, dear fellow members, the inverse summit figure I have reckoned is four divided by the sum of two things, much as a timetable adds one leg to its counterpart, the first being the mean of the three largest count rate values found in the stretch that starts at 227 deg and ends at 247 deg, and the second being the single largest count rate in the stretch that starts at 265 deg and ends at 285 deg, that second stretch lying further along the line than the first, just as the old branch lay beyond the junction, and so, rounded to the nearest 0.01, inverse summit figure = 0.16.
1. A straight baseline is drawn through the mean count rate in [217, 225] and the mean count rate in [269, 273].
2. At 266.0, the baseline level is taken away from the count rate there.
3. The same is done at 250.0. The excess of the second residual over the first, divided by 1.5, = 1.0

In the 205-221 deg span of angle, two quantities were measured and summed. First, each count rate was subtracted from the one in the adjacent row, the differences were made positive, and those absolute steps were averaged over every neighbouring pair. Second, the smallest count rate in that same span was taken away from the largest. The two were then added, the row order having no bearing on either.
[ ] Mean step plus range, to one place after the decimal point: 4.0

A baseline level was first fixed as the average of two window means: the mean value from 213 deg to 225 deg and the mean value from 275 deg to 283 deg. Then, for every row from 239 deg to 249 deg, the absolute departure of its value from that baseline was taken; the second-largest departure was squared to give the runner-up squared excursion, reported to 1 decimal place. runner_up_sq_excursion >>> 10.5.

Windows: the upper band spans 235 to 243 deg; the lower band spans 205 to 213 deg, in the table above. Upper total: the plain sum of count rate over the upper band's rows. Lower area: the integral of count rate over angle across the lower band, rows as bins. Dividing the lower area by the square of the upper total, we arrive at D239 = 0.012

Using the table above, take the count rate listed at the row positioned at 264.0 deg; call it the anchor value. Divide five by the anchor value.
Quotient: 0.43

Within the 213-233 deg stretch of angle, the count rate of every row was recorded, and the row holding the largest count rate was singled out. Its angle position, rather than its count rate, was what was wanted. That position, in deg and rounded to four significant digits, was 232.0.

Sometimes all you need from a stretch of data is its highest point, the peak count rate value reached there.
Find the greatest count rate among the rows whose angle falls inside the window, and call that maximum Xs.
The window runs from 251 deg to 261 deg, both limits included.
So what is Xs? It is 12.39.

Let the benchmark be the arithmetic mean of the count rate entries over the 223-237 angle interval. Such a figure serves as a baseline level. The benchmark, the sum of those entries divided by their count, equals 8.7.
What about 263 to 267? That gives 12.0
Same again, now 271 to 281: 11.9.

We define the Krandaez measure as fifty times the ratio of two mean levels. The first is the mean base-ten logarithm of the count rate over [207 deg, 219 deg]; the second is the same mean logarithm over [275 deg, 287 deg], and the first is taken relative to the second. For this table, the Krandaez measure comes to 27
